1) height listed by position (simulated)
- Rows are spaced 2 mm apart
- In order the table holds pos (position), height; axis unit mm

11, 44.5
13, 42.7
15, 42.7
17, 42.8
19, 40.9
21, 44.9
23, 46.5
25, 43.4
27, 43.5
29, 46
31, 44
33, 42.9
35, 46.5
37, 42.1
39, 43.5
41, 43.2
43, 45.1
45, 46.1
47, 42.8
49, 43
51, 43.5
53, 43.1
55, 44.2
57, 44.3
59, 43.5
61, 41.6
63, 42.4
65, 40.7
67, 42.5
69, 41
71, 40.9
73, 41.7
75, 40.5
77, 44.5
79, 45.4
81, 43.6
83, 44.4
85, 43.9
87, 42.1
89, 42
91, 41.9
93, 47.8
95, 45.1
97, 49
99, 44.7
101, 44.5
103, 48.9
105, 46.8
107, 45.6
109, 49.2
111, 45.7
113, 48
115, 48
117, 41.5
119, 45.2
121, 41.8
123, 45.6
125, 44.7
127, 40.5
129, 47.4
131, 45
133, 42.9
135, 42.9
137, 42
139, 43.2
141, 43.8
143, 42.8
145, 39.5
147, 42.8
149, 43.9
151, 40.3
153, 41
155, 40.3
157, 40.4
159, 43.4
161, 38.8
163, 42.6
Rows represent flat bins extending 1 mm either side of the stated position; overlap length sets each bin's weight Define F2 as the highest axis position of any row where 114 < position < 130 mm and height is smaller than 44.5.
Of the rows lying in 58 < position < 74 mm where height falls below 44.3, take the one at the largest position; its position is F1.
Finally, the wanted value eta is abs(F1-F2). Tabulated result 54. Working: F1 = 73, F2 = 127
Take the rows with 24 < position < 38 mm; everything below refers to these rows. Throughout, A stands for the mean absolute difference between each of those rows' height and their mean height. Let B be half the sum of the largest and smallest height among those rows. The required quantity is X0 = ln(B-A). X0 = 3.76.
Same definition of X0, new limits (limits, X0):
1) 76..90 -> 3.75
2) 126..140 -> 3.75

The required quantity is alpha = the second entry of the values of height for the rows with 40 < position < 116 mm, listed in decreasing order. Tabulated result 49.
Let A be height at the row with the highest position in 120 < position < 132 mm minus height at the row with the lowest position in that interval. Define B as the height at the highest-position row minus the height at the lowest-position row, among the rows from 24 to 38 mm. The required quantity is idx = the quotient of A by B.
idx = -2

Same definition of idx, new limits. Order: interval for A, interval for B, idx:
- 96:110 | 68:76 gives 0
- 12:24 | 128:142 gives -1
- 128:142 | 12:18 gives -36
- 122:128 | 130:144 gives 2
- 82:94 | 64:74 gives 3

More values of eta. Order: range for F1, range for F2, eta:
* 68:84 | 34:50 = 32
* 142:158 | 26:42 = 116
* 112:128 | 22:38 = 90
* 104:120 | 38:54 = 64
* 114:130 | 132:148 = 20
